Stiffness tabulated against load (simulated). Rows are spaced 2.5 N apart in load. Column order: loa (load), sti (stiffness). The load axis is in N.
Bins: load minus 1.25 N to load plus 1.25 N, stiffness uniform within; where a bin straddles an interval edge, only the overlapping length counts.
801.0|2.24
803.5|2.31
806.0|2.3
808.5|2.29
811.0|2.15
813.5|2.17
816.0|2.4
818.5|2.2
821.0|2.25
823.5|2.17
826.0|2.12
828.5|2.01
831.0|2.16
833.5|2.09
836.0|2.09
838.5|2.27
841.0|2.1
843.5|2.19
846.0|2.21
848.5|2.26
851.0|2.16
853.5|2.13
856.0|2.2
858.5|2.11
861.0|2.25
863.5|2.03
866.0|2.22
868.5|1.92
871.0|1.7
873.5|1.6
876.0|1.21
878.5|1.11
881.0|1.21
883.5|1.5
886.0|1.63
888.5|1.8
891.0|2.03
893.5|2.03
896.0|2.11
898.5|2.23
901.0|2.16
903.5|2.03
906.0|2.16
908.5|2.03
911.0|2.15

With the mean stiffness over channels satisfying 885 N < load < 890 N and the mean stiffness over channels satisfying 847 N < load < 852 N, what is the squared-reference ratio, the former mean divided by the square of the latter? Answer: 0.35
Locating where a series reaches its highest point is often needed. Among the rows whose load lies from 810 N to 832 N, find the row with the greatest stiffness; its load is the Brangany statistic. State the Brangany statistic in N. 816.0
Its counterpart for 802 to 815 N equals 803.5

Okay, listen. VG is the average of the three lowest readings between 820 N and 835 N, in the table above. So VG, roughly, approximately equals 2.07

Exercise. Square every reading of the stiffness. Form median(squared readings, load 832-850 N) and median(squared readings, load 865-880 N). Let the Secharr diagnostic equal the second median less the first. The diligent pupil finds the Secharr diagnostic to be -2.1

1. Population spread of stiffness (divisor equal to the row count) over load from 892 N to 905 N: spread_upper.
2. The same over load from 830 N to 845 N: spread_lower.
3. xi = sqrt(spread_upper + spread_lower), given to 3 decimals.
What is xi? 0.378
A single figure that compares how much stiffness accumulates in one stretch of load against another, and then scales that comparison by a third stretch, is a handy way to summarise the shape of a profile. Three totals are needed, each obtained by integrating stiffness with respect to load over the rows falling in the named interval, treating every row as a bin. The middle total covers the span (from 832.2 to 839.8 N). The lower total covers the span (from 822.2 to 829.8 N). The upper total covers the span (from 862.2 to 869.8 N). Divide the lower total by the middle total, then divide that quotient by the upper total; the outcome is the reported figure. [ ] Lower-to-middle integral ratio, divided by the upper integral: 0.063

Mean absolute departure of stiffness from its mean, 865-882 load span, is 0.33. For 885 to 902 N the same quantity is 0.16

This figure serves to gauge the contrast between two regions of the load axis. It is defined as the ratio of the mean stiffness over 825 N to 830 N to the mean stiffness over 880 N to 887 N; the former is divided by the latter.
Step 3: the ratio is 1.4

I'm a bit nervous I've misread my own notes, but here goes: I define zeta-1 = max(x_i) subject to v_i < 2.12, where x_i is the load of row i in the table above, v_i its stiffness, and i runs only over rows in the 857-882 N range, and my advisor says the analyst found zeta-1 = 881.0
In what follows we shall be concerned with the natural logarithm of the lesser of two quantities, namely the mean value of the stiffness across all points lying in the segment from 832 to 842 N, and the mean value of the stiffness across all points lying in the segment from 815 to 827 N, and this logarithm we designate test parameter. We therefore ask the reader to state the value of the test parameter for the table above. 0.760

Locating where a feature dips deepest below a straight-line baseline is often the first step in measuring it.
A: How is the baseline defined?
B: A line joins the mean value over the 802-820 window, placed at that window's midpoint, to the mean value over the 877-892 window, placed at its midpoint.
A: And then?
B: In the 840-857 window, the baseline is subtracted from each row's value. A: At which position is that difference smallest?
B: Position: 841.0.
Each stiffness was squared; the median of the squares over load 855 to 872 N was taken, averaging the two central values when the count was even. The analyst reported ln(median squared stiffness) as 1.5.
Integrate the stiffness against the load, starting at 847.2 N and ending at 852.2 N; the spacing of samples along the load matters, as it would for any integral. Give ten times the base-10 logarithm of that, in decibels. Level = 10.4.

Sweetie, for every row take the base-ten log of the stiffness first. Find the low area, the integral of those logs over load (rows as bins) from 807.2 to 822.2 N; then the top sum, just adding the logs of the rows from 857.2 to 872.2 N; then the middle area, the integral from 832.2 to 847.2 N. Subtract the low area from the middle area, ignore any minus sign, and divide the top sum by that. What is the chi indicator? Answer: 7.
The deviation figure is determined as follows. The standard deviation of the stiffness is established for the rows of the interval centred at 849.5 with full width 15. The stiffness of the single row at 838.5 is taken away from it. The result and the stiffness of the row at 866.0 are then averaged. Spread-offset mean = 0.00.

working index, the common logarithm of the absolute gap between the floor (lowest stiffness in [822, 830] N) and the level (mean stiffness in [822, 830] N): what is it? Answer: -1.0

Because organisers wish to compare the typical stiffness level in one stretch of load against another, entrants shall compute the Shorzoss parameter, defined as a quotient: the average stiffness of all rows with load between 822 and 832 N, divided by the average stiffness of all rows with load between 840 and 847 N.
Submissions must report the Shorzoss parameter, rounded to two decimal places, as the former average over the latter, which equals 0.98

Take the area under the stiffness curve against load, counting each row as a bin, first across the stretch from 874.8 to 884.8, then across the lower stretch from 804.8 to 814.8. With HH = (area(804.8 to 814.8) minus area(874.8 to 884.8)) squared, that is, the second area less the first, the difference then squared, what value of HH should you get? 94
